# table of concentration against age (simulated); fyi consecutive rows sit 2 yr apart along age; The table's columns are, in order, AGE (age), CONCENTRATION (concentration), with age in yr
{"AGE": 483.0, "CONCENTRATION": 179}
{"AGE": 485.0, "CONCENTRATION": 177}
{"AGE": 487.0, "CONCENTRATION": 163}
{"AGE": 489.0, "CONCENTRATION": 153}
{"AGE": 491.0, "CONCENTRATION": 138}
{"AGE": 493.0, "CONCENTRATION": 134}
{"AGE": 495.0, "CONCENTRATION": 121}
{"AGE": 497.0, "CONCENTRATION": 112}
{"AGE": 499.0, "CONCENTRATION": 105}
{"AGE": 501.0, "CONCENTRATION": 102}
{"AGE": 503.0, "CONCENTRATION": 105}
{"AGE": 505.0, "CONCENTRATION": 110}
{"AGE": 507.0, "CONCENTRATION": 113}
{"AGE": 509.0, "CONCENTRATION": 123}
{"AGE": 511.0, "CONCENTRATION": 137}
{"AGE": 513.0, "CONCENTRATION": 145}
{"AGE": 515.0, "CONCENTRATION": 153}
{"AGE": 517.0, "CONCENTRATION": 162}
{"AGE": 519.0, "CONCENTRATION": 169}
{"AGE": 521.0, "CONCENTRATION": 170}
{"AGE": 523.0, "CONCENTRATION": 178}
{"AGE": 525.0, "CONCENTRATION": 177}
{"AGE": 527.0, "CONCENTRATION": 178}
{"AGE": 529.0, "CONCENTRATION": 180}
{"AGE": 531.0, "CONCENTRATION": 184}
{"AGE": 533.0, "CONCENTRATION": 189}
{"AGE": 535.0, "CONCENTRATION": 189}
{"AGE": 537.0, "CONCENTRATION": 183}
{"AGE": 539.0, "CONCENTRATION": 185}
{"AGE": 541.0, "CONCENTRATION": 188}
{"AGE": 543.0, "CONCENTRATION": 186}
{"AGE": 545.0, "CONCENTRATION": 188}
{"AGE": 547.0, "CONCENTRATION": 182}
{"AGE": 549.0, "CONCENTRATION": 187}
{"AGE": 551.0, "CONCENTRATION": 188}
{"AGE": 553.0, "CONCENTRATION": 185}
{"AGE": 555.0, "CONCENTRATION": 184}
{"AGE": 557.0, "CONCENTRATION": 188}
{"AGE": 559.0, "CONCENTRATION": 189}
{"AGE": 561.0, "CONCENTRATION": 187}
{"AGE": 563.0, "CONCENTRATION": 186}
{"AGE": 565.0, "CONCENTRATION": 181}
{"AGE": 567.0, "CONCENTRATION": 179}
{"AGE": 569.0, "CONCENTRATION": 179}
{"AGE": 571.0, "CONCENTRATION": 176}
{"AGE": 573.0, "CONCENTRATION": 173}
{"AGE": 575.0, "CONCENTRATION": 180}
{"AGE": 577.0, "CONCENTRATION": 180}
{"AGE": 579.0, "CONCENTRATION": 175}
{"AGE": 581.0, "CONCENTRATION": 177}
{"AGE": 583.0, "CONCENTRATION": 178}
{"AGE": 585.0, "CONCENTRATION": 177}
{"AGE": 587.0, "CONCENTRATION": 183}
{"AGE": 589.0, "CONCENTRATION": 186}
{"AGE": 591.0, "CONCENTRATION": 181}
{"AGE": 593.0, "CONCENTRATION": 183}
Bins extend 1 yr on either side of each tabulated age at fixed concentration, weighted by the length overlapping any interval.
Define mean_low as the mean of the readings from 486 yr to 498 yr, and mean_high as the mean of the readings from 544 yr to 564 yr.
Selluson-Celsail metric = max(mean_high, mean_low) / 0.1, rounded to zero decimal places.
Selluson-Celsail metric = 1864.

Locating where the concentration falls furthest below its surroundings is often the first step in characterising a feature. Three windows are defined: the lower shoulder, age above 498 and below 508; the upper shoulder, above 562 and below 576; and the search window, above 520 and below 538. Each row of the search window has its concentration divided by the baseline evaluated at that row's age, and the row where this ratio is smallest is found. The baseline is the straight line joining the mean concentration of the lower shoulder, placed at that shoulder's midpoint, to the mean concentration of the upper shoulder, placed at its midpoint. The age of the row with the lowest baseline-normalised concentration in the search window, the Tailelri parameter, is 537.0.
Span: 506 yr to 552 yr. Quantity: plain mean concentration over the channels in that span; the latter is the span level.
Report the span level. 171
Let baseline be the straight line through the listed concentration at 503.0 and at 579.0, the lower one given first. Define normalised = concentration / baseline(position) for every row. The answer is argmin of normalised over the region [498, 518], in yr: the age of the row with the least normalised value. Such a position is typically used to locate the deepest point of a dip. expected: 501.0 yr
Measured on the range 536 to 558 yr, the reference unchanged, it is 555.0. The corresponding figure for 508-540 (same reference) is 509.0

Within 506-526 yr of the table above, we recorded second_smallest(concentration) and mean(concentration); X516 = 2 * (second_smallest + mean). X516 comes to 551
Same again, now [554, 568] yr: 732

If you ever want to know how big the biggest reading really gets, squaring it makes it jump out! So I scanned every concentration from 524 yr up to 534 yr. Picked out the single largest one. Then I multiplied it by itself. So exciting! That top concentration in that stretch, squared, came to 35721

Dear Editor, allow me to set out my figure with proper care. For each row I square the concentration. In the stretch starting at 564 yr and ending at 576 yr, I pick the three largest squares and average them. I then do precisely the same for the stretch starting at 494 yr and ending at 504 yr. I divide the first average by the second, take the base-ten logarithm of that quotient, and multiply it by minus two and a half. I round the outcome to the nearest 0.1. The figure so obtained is -1.0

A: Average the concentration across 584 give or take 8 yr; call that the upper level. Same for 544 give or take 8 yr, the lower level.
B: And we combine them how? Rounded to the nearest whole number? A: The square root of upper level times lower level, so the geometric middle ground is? 183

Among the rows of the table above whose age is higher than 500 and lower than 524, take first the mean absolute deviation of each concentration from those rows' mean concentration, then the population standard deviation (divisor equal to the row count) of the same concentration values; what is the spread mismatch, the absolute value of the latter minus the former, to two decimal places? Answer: 2.61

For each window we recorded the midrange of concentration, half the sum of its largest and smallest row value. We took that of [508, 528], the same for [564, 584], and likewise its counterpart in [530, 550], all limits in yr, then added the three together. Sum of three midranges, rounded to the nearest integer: 513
